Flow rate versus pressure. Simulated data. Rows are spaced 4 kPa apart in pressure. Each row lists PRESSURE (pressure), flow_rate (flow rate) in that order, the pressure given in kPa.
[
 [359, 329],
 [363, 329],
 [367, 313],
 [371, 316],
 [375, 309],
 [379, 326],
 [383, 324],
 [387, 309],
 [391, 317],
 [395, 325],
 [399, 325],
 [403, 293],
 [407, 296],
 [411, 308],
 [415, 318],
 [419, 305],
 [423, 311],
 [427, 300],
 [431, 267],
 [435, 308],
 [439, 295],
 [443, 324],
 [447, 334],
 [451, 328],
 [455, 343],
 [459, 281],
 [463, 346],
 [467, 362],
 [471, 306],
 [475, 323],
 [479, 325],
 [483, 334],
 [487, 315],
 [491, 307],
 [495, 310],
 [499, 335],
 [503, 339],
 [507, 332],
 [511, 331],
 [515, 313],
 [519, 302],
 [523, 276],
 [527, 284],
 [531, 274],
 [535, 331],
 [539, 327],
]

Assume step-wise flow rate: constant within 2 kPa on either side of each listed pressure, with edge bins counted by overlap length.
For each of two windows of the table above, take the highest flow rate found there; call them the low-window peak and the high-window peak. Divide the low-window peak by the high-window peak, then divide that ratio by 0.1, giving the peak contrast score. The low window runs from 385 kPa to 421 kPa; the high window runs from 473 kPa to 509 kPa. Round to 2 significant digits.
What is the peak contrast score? 9.6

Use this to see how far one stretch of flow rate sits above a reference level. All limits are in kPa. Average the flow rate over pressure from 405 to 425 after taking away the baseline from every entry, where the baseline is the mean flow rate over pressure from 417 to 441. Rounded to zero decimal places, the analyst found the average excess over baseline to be 10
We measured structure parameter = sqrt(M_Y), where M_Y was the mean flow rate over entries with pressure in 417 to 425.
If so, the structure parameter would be 17.5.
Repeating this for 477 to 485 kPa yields 18.2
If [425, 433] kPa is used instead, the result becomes 16.8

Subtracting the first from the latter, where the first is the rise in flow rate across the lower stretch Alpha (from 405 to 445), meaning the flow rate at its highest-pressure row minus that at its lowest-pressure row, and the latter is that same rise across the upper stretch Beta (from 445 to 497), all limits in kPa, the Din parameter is -52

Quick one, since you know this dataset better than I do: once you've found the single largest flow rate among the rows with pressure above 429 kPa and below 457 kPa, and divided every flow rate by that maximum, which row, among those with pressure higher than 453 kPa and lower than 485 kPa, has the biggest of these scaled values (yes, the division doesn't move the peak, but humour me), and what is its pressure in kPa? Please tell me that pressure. 467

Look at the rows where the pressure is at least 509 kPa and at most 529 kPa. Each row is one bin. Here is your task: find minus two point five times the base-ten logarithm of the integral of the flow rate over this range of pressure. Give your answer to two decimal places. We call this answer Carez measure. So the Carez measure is -9.45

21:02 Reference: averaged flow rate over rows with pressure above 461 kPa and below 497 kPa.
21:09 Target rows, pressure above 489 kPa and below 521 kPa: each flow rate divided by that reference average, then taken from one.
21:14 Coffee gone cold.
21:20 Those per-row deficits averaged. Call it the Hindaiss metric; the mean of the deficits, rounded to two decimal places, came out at 0.01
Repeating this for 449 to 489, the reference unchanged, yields 0.00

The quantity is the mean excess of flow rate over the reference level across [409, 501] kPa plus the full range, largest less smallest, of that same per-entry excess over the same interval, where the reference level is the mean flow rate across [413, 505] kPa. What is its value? 94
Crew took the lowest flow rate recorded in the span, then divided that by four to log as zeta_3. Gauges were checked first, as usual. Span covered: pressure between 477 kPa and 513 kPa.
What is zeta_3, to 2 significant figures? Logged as 77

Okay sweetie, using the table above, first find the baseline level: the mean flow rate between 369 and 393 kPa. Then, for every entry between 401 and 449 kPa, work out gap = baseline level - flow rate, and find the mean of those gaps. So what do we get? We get 12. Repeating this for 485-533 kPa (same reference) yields 7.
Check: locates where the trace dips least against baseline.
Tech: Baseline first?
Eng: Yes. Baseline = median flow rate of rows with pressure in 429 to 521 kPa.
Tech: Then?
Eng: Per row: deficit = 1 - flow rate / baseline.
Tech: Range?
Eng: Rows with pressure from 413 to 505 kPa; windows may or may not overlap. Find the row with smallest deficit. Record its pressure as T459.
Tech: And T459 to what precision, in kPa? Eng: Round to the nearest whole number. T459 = 467 kPa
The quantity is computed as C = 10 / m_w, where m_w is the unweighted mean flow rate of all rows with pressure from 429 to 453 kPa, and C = 0.0323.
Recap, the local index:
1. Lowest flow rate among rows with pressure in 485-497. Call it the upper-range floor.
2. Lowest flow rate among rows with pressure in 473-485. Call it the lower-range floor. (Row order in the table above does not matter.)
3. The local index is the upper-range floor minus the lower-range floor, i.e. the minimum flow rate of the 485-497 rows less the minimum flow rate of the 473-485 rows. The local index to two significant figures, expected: -16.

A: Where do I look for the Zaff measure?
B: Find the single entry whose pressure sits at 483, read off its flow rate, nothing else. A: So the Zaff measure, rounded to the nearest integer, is 334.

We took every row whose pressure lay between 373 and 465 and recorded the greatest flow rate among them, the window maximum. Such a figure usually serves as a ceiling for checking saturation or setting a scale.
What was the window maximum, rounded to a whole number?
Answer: 346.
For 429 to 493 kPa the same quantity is 362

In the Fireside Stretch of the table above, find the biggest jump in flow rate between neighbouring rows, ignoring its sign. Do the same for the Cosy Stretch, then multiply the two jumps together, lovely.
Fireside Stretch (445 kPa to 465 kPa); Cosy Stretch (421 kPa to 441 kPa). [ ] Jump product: 2665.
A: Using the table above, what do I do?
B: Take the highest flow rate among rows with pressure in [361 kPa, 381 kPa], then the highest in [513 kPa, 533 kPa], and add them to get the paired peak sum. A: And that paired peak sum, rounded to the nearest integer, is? 642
